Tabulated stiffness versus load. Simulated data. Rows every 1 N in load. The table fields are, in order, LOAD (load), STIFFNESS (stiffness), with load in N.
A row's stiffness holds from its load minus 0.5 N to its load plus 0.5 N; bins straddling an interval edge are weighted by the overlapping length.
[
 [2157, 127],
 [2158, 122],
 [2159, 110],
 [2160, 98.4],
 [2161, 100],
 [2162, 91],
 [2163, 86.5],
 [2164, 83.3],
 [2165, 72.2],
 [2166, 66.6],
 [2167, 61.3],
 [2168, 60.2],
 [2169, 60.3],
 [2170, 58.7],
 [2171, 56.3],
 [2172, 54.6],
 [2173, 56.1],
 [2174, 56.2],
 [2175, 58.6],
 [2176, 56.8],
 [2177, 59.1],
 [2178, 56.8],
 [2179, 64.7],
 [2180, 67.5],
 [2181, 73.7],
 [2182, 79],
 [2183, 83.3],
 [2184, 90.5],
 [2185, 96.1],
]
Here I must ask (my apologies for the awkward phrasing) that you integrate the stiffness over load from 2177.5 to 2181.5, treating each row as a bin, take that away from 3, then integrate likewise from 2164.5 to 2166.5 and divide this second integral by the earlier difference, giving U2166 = -0.53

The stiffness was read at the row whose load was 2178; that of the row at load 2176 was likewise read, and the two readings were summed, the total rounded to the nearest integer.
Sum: 114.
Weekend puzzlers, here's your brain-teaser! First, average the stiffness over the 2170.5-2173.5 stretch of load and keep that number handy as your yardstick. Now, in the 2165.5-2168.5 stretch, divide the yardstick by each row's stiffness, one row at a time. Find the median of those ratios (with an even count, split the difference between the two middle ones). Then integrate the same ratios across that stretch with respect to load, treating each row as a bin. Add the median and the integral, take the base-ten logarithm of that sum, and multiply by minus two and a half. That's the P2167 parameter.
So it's -1.38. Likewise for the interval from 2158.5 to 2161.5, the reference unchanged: -0.85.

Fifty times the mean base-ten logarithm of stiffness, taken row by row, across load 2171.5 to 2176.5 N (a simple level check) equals 88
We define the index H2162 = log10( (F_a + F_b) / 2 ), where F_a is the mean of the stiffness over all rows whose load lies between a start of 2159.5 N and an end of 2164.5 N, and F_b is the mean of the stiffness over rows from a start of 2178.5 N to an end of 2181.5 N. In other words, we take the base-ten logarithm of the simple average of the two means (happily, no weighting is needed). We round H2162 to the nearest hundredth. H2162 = 1.90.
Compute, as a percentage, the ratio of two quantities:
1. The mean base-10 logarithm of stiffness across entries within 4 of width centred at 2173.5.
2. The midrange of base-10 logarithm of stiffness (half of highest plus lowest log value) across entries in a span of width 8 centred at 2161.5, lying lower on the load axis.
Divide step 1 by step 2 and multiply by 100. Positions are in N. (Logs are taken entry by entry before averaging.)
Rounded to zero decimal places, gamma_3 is 89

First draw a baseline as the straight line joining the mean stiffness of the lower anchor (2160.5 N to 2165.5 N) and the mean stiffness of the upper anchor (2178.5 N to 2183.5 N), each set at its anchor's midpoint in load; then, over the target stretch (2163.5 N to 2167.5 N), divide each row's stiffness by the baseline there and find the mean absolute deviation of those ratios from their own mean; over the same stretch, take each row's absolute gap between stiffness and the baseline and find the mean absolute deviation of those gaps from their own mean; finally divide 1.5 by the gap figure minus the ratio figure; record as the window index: 0.25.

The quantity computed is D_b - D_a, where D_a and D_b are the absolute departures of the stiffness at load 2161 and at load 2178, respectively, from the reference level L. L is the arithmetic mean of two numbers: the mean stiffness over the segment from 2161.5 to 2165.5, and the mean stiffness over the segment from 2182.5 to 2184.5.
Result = 13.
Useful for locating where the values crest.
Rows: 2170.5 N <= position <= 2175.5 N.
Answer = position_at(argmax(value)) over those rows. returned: 2175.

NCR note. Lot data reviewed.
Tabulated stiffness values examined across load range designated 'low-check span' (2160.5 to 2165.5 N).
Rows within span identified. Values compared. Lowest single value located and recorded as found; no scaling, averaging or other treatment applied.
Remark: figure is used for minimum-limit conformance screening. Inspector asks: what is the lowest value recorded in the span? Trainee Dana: 72.2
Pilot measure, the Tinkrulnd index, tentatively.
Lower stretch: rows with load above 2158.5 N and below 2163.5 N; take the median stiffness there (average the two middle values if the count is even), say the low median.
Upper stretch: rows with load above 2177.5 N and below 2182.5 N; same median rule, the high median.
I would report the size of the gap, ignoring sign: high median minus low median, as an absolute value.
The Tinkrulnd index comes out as 30.9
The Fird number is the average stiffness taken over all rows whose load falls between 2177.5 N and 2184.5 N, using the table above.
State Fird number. 74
